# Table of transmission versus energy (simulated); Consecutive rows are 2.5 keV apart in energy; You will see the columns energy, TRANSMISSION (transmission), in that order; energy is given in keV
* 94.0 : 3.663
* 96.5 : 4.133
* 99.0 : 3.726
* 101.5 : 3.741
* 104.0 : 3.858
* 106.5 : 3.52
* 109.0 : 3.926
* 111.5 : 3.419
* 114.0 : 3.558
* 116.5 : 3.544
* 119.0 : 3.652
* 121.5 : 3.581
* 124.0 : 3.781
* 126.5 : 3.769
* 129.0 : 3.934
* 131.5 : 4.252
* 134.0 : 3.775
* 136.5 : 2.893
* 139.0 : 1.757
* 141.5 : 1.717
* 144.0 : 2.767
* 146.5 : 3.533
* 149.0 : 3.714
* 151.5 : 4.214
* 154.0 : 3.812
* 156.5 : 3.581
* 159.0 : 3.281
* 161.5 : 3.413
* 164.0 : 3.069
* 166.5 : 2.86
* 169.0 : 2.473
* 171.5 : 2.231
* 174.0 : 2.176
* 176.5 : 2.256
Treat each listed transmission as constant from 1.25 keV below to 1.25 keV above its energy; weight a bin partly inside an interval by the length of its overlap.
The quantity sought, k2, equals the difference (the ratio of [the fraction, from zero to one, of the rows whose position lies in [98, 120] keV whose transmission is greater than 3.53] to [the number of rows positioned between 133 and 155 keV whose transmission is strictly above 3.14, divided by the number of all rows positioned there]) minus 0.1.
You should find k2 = 1.30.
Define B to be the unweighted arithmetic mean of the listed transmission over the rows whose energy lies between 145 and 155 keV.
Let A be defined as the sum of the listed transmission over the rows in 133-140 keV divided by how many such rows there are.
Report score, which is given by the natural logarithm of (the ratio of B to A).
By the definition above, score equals 0.31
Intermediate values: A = 2.8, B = 3.8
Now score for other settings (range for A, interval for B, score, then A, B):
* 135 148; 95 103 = 0.42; 2.5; 3.9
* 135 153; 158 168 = 0.07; 2.9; 3.2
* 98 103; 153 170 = -0.15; 3.7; 3.2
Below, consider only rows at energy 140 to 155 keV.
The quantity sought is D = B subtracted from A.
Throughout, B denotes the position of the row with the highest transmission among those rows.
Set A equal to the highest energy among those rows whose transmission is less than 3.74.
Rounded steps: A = 149.0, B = 151.5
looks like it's -2.5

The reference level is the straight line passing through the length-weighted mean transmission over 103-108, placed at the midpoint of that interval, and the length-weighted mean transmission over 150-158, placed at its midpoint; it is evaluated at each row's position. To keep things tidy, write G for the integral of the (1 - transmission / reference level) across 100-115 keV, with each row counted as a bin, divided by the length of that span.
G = 0.01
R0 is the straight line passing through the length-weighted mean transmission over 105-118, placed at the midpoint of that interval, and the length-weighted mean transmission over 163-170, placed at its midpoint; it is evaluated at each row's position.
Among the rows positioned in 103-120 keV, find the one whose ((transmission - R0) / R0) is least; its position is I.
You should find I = 111.5 keV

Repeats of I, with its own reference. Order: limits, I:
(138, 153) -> 141.5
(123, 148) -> 141.5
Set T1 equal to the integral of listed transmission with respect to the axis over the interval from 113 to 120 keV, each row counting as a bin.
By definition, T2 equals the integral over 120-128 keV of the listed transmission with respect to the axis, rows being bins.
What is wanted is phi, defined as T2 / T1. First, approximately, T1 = 25.1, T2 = 30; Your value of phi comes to 1.2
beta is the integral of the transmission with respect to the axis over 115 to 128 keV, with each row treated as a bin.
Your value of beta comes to 47.7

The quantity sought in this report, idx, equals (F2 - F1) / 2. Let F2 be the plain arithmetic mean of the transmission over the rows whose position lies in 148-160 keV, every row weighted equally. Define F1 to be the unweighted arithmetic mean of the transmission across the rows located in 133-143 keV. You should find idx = 0.59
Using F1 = 2.5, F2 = 3.72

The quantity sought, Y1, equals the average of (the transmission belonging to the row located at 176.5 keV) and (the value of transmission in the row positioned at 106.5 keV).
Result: 2.89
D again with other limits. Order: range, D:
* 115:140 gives 7.5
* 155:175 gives 17.5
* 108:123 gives 12.5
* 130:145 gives 12.5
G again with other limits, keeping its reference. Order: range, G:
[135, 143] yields 0.42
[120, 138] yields 0.02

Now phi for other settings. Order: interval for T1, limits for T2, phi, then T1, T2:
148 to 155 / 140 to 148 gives 0.8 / 27.5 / 21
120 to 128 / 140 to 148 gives 0.7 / 29.7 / 21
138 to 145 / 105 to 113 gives 2.0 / 14.5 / 29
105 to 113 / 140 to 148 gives 0.7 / 29.0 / 21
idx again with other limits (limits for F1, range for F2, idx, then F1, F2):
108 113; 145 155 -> 0.07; 3.7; 3.82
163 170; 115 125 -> 0.42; 2.8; 3.64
